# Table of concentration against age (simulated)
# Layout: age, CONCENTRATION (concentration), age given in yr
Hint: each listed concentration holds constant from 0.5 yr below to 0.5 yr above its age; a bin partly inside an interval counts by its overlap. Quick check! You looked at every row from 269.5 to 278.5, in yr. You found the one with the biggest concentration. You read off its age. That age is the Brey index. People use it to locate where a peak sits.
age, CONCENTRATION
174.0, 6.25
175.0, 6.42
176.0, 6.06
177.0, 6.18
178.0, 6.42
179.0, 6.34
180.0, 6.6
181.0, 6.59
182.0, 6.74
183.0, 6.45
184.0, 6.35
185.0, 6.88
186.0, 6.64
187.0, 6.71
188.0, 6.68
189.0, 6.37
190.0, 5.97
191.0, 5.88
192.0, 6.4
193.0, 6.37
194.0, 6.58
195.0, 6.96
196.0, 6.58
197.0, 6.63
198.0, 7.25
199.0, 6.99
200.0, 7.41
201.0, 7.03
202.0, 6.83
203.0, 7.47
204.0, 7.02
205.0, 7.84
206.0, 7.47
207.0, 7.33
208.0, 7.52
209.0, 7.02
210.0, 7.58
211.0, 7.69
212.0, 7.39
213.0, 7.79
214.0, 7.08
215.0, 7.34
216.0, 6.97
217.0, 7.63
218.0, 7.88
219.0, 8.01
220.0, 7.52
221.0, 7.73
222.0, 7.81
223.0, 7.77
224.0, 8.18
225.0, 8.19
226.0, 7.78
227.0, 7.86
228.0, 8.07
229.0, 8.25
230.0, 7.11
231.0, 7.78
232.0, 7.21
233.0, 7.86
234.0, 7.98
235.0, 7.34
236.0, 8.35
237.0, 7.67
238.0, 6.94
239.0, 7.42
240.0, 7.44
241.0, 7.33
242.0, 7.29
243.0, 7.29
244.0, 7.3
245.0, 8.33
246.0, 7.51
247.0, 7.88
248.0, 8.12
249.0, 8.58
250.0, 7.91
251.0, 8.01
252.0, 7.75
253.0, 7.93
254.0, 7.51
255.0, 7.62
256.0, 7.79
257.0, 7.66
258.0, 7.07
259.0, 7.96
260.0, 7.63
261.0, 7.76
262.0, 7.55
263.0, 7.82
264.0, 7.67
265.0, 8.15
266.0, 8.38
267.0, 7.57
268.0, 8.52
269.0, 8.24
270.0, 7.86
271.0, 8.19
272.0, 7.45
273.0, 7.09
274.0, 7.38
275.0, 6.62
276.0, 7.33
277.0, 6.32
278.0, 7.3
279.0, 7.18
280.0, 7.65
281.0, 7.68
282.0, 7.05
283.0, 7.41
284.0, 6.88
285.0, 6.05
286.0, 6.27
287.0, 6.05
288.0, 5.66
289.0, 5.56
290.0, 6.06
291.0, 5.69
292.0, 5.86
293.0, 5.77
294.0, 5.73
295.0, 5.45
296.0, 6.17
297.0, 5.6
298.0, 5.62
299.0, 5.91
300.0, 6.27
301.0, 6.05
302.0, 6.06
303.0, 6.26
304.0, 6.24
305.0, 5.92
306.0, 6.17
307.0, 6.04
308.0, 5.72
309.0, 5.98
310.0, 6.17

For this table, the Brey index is 271.0 yr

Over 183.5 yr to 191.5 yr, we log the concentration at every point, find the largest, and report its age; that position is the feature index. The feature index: 185.0 yr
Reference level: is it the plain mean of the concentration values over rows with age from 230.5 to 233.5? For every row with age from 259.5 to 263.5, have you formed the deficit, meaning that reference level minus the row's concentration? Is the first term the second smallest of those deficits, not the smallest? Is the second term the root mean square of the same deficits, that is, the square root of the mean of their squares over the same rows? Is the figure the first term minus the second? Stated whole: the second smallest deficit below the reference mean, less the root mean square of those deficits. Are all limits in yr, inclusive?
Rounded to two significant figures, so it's -0.27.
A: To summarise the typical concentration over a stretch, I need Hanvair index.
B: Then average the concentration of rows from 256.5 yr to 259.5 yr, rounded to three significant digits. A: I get 7.56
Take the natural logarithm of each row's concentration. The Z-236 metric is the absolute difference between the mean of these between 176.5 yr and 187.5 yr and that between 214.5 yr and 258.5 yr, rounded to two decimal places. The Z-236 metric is 0.16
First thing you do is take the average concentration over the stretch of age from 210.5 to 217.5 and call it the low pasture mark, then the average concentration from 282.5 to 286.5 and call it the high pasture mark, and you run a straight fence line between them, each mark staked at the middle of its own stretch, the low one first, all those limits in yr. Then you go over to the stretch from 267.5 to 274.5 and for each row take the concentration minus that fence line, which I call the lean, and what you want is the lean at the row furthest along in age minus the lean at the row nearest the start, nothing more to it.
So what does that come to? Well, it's -1.1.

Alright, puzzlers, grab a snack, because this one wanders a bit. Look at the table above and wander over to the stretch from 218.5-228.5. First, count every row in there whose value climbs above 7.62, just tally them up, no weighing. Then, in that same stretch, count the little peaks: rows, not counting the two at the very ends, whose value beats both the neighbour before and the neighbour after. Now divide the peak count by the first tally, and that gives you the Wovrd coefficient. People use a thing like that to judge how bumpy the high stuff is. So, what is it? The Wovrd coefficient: 0.22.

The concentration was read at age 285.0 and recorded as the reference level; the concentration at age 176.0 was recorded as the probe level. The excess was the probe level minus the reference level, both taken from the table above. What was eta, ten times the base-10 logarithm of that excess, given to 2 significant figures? -20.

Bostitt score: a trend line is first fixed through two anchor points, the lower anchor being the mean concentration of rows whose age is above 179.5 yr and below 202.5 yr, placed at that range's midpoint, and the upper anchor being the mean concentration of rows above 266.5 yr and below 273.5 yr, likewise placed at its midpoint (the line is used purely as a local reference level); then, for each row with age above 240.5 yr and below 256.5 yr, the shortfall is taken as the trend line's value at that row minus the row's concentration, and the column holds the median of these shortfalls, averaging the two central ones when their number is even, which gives -0.2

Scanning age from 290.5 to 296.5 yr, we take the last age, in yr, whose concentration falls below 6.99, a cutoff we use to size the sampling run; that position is 296.0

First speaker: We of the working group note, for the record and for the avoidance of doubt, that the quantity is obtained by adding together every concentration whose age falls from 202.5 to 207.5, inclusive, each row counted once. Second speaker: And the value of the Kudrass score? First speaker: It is 37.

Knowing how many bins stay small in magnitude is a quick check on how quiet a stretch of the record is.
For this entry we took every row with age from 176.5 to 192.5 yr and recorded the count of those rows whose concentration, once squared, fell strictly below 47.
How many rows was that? 15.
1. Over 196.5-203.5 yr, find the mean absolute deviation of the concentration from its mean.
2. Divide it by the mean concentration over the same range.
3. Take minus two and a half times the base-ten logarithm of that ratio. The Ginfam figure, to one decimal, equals 3.6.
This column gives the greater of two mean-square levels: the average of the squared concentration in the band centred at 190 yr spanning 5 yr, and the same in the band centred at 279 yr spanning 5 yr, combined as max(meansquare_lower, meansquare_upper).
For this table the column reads 52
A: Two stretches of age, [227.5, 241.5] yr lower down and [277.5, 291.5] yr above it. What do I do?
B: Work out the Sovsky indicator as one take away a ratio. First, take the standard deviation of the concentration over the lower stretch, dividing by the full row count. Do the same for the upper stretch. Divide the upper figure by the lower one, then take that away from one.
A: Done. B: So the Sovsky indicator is -0.78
